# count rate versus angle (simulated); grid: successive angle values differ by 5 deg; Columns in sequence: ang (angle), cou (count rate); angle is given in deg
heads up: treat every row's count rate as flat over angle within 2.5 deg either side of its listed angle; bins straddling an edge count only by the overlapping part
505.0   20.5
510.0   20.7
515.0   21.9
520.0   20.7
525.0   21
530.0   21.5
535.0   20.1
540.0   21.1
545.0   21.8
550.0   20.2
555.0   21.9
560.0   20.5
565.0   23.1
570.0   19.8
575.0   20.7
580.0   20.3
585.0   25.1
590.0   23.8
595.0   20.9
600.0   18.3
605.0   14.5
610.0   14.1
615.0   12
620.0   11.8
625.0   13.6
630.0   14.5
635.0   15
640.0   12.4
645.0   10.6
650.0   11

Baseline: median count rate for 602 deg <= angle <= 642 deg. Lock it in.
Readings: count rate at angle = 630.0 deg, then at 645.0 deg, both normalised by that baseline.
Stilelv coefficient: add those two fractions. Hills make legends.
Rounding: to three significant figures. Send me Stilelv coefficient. 1.81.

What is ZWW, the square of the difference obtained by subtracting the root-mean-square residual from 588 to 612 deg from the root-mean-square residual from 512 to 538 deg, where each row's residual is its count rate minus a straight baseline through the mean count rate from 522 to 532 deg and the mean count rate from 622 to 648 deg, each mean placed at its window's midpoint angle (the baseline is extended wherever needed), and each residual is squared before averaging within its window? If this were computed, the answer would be 12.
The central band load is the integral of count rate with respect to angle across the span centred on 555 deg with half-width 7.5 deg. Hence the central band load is 313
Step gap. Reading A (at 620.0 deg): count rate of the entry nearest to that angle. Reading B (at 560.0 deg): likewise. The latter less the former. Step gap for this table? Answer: 8.7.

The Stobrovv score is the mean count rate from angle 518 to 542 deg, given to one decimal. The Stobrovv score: 20.9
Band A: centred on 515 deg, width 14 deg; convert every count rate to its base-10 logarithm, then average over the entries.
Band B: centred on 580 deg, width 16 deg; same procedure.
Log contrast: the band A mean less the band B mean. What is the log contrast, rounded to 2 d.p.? -0.02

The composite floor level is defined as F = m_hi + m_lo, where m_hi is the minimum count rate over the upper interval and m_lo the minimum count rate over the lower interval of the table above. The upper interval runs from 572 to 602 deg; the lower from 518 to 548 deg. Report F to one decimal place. 38.4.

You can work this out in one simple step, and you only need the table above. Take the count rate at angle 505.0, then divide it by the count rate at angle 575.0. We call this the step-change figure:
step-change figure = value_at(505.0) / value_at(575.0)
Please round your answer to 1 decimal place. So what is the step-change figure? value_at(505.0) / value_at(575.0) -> 1.0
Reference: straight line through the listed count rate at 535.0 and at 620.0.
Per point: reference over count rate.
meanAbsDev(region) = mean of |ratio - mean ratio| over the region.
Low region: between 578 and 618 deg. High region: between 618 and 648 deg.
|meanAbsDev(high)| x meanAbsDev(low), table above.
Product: 0.010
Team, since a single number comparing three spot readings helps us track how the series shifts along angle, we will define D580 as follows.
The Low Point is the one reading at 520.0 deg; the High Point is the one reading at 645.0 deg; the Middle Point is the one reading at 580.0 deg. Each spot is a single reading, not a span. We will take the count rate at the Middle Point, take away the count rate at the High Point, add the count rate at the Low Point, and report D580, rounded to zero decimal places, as 30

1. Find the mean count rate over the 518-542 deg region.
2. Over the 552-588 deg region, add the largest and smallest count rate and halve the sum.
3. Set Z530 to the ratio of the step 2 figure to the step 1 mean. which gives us 1.08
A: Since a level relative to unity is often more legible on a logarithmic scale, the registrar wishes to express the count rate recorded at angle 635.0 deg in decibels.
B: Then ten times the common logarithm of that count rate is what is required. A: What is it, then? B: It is 11.8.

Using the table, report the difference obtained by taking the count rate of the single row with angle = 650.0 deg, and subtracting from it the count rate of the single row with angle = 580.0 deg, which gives -9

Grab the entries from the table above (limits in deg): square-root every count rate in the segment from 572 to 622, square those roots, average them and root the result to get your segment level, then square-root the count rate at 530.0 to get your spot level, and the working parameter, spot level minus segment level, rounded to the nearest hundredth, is 0.38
